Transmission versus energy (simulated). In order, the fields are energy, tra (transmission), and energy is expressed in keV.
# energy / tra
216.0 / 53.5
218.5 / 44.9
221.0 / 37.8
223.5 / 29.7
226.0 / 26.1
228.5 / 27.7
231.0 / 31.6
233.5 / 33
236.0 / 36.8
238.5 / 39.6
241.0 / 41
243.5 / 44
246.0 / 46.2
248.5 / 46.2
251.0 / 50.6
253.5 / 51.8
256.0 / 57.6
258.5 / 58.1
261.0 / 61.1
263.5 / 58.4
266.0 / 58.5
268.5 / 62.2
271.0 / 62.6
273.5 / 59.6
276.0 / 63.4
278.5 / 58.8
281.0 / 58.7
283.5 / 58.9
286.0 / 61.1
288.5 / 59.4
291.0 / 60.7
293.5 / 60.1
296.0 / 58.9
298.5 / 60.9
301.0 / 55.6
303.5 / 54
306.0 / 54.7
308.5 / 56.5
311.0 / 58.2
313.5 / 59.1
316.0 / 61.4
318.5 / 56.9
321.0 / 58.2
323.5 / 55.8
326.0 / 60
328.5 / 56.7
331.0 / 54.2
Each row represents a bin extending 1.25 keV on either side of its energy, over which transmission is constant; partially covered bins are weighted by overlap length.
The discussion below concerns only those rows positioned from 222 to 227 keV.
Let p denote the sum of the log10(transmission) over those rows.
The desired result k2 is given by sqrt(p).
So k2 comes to 1.7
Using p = 2.9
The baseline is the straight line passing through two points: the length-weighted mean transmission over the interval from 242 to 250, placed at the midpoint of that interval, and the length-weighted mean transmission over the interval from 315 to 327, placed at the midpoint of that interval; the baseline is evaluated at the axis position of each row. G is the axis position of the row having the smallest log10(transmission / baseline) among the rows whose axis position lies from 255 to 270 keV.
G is 266.0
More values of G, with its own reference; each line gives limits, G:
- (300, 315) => 303.5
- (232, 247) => 233.5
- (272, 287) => 283.5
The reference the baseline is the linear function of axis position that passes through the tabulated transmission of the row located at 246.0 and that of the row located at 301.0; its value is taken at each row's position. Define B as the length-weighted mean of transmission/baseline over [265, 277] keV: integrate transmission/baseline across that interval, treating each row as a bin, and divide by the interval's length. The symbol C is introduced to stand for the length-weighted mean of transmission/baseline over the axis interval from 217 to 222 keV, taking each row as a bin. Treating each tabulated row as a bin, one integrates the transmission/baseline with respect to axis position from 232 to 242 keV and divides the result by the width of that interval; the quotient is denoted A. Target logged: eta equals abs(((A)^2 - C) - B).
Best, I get 1.5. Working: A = 0.84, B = 1.21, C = 1.01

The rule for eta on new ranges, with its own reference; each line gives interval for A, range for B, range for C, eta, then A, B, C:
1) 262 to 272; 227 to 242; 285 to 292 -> 0.4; 1.21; 0.78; 1.13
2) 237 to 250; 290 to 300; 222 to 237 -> 0.9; 0.95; 1.10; 0.71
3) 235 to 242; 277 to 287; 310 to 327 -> 1.4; 0.87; 1.14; 1.00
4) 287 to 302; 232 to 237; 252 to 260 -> 0.8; 1.09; 0.78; 1.17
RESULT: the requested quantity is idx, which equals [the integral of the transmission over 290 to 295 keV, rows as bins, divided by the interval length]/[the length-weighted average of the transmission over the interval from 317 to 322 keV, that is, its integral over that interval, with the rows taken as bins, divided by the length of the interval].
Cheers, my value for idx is 1.05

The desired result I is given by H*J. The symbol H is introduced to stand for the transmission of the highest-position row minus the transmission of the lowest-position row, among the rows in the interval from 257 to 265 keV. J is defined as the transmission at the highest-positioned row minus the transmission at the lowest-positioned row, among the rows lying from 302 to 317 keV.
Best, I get 2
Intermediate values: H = 0.3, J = 7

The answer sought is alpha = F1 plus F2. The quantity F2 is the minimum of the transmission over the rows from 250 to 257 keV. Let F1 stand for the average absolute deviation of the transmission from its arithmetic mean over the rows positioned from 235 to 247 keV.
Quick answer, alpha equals 53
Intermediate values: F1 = 2.9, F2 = 50.6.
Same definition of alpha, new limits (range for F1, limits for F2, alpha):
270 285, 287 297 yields 61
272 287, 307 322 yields 58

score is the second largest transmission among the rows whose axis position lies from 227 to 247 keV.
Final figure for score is 44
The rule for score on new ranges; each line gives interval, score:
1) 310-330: 60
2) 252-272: 62.2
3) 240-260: 57.6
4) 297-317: 60.9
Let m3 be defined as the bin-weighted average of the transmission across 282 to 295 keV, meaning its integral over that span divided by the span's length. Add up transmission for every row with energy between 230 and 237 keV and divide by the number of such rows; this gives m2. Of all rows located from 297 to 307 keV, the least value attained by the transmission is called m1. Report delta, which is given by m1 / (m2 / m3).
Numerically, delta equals 96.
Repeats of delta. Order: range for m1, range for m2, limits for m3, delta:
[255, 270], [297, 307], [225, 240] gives 33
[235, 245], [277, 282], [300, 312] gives 35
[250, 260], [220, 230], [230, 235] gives 54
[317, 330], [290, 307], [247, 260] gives 51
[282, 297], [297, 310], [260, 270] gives 63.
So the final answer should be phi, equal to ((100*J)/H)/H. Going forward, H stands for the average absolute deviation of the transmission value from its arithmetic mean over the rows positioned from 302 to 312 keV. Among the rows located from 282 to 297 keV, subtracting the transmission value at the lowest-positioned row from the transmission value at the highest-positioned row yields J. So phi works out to 0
